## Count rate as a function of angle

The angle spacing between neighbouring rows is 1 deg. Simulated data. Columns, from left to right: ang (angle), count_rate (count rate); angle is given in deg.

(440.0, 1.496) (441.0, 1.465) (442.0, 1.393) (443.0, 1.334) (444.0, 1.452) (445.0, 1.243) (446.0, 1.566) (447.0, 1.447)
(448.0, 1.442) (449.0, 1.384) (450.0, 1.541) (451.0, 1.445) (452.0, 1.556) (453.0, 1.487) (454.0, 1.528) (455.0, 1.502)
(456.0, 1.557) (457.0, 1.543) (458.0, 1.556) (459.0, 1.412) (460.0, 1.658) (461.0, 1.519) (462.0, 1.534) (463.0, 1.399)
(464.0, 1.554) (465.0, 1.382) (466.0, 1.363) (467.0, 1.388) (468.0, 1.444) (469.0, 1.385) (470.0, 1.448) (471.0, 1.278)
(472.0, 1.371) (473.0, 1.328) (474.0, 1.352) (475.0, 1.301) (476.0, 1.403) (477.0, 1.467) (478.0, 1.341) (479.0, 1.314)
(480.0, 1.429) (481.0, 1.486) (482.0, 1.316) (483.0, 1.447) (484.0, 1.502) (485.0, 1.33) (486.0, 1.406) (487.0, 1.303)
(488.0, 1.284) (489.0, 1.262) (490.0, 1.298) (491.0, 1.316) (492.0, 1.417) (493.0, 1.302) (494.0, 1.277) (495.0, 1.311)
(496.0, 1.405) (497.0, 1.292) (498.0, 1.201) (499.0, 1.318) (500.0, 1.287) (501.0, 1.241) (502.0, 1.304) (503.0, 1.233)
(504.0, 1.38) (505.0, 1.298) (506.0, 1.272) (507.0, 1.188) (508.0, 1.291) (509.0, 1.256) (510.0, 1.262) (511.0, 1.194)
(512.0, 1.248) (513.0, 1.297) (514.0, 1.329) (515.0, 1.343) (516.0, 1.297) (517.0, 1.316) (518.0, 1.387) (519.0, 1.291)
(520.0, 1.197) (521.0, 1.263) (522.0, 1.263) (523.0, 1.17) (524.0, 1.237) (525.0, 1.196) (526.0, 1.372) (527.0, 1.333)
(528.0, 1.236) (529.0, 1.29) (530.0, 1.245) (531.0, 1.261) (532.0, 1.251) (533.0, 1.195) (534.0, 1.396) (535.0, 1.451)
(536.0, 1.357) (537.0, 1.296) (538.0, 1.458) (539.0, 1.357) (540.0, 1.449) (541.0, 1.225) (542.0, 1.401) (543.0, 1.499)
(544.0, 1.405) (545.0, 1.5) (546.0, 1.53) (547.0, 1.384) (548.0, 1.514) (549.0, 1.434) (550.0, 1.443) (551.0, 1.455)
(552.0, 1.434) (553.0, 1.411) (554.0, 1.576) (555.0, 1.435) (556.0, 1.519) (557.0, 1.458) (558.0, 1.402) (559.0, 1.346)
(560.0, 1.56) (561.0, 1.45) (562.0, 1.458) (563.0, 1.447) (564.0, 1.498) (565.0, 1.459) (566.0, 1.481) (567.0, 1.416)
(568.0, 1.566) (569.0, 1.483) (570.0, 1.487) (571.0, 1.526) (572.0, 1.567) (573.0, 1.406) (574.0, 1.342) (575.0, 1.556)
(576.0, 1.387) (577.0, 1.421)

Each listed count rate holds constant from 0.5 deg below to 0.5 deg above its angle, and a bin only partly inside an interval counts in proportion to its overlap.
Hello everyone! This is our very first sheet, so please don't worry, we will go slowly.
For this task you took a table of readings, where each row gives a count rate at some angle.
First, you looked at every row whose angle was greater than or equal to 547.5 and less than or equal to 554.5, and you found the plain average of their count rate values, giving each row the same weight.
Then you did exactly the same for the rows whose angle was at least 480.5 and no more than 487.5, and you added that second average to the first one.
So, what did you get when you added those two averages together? 2.87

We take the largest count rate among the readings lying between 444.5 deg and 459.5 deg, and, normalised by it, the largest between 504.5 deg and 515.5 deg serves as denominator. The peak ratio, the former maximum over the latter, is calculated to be 1.17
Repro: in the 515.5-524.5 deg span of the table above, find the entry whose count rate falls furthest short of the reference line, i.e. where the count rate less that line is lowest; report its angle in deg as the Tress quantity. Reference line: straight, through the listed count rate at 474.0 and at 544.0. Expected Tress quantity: 523.0 deg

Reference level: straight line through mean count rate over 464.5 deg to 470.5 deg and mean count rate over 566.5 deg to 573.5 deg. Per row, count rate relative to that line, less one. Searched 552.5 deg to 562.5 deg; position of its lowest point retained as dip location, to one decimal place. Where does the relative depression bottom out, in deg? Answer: 559.0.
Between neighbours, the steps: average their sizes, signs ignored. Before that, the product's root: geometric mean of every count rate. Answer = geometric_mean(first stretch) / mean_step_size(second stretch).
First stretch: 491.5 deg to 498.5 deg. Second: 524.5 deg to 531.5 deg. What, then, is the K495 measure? 18.5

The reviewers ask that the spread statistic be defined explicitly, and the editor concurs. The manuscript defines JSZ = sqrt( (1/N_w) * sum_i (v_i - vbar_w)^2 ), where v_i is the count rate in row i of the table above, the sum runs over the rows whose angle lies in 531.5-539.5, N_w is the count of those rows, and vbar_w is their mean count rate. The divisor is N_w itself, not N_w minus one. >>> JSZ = 0.087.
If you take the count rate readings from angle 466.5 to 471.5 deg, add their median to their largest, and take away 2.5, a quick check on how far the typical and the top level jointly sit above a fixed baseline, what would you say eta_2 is 0.34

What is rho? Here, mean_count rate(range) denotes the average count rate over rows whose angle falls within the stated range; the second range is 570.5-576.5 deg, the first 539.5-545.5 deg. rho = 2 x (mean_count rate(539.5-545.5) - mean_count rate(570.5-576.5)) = -0.1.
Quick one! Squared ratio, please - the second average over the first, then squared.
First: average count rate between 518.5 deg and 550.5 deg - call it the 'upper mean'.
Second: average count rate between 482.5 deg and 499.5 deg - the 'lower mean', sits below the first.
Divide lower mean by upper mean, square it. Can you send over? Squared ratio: 0.99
